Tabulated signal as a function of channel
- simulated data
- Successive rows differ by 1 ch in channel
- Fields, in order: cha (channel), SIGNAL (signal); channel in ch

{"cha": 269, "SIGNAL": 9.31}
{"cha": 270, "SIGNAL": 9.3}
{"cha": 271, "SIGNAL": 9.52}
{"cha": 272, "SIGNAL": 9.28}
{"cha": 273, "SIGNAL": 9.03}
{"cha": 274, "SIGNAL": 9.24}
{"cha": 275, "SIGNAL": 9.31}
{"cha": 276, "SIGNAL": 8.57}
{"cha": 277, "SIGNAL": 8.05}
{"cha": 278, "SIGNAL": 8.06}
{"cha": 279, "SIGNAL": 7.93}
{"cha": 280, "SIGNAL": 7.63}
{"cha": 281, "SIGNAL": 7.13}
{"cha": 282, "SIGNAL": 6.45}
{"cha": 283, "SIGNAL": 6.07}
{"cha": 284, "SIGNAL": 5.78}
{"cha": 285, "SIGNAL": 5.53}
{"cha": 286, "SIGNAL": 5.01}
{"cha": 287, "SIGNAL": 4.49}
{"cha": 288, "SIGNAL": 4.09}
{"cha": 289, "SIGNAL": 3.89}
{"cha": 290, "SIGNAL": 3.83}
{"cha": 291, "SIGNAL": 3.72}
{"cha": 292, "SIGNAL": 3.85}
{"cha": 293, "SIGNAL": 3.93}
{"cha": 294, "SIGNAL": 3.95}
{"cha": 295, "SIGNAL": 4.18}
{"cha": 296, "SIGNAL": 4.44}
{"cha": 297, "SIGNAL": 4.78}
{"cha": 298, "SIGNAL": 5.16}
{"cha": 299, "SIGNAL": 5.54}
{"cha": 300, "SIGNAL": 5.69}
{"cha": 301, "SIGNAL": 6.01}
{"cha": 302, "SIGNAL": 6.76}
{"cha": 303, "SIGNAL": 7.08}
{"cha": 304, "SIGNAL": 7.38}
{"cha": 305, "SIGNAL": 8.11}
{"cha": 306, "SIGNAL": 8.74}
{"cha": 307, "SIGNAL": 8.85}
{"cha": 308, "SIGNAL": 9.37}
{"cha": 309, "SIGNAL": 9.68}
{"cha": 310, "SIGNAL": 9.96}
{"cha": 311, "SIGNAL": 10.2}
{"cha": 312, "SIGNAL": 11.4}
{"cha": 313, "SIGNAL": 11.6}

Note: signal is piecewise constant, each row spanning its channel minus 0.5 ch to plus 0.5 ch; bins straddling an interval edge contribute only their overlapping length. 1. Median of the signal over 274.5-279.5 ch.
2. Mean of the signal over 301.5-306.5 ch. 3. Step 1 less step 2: 0.4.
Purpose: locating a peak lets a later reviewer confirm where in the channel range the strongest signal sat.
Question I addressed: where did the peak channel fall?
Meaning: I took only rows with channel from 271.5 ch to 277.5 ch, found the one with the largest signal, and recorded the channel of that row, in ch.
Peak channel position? 275 ch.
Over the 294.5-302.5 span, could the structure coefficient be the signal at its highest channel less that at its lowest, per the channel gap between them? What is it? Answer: 0.37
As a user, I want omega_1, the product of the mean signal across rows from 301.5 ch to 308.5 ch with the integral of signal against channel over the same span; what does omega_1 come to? 453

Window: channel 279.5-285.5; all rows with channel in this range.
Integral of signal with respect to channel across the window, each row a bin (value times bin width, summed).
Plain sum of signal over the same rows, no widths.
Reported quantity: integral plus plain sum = 77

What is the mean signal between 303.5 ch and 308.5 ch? 8.5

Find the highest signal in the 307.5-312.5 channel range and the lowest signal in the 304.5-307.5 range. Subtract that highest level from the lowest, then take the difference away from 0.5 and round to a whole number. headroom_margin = 4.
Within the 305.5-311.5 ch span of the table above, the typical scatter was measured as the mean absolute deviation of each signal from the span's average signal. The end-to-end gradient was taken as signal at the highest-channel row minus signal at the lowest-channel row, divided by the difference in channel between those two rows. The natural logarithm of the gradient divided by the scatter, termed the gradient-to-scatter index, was -0.50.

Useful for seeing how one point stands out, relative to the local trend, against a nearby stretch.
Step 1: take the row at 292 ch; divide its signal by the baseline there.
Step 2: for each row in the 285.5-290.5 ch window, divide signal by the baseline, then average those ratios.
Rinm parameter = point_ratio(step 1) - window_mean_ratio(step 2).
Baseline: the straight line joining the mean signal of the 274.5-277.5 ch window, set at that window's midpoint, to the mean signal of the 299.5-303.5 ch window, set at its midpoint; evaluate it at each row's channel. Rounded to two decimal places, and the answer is -0.03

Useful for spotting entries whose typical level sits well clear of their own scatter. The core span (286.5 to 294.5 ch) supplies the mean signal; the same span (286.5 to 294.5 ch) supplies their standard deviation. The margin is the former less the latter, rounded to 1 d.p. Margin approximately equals 3.7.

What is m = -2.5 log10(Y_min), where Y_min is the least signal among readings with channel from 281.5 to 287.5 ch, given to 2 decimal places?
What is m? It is -1.63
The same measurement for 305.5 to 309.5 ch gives -2.35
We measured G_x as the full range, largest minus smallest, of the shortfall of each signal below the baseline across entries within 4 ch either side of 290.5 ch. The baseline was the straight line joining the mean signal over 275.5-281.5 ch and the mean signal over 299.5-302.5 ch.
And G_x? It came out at 0.5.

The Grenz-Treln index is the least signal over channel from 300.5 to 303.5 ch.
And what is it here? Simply 6.01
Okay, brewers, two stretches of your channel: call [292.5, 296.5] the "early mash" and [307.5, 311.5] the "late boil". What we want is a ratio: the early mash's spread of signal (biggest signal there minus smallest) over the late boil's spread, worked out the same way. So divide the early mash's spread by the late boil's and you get 0.61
